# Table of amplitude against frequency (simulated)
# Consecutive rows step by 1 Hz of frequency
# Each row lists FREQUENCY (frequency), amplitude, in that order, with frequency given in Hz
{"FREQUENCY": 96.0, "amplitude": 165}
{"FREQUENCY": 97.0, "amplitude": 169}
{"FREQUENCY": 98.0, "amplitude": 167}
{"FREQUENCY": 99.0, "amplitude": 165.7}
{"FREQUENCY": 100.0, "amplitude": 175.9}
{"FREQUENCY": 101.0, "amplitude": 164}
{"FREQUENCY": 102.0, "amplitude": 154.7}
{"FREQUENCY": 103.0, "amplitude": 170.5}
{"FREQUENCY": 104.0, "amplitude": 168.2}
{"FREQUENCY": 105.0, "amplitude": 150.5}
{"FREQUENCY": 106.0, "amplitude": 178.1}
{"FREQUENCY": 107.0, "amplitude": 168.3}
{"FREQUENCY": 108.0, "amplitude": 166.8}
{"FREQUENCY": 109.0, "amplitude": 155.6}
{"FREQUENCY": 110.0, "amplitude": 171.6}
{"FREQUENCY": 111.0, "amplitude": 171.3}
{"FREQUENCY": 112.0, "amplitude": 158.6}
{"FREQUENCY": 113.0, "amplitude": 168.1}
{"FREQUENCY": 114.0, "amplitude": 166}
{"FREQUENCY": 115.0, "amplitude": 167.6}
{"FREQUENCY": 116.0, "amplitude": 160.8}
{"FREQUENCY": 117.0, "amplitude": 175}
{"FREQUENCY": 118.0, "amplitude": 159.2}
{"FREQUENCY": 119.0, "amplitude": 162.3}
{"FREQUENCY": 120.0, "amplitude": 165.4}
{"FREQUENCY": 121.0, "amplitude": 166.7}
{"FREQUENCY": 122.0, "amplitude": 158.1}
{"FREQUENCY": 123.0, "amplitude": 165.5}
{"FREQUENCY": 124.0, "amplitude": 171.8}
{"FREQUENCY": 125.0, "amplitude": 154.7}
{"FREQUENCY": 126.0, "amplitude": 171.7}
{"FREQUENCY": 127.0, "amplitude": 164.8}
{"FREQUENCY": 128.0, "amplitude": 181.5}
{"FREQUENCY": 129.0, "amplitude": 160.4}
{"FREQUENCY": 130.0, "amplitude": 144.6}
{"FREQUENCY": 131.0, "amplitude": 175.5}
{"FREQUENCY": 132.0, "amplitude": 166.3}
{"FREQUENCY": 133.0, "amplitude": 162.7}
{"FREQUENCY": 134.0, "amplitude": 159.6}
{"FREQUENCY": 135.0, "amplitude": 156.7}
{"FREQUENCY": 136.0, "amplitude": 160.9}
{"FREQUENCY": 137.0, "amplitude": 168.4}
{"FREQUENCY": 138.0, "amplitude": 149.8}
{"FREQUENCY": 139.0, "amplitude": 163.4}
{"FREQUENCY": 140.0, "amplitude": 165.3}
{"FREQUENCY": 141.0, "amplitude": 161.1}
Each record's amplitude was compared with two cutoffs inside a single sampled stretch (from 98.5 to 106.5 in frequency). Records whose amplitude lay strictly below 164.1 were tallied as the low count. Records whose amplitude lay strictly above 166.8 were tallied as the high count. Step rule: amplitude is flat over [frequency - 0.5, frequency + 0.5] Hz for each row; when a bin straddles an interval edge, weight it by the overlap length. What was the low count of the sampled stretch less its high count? -1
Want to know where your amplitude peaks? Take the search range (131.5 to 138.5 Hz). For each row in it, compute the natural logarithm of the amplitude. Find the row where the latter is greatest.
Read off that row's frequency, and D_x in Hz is 137.0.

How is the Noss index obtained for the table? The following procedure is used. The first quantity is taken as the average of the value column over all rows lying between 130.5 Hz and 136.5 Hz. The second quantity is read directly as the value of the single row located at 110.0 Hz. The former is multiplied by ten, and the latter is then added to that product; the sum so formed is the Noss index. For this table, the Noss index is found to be 1808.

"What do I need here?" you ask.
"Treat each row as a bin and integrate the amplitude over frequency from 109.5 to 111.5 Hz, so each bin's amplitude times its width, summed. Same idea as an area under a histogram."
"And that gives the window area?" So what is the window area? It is 343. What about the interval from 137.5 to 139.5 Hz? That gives 313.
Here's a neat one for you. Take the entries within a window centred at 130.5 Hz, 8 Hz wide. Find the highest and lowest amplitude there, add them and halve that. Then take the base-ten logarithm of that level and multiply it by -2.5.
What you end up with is -5.53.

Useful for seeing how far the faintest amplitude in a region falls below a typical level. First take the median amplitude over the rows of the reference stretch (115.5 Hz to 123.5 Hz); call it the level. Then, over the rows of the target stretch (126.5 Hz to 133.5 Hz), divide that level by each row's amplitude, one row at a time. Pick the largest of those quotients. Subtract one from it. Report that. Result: 0.13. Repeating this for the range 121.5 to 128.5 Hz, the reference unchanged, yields 0.06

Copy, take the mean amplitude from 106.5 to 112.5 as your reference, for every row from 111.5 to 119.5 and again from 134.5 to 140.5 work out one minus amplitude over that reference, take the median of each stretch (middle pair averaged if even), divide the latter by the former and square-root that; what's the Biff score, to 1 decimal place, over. 1.6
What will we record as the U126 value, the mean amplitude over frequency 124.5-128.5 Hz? 168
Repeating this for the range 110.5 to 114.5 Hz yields 166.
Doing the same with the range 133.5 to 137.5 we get 161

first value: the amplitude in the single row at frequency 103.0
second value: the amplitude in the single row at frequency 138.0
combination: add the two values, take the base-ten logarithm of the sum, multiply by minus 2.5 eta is -6.26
